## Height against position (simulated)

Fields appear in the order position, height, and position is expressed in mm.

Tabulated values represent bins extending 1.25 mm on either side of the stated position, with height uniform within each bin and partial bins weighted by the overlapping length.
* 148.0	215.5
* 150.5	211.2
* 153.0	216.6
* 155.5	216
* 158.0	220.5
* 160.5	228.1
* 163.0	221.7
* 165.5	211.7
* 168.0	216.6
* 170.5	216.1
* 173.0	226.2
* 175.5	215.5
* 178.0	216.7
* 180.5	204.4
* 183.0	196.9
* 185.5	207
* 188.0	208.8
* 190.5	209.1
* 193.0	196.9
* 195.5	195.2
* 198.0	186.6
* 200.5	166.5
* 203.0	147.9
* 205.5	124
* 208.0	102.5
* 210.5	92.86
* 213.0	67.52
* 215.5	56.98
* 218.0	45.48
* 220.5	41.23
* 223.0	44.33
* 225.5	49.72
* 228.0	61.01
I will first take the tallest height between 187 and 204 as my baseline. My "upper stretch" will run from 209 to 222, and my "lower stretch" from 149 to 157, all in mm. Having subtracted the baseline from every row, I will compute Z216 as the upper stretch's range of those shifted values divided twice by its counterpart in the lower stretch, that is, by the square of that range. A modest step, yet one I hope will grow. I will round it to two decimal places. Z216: 1.77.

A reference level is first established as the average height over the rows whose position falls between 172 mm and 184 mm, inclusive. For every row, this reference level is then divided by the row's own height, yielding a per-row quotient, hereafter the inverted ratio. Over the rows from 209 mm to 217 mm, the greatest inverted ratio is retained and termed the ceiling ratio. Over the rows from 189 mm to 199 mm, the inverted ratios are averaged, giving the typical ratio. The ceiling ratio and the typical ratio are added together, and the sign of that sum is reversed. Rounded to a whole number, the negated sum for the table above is -5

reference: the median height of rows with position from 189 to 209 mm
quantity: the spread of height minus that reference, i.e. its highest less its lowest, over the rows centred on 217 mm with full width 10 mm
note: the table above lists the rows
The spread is 26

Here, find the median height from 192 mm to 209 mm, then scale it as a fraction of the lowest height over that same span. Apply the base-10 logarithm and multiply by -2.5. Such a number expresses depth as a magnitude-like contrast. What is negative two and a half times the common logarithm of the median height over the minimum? -0.53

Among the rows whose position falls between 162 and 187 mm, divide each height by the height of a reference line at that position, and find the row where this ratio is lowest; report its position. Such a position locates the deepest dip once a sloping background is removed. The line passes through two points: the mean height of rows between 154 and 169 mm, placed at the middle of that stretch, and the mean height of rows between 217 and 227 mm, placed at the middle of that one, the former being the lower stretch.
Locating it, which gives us 165.5 mm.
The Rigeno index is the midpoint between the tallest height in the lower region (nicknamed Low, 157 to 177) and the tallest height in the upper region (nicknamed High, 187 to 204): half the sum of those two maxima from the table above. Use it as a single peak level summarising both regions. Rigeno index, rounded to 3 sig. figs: 219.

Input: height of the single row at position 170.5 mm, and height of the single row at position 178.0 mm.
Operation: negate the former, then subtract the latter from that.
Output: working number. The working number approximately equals -433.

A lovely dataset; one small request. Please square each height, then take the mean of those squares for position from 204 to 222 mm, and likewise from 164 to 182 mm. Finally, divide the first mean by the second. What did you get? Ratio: 0.1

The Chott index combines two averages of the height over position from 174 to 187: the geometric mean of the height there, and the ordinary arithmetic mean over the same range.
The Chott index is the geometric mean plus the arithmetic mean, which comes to 416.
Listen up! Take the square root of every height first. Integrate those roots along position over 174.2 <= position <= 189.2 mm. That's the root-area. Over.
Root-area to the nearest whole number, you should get 216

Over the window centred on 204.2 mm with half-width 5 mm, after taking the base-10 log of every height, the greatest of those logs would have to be 2.22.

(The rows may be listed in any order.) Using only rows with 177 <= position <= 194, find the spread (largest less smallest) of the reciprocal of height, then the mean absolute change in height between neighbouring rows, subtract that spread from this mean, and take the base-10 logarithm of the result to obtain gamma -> 0.87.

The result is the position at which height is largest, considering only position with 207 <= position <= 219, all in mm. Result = 208.0 mm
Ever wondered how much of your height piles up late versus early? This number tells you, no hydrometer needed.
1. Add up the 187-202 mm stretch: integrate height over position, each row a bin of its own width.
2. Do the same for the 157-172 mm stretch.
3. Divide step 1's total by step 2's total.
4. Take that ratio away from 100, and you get 99.1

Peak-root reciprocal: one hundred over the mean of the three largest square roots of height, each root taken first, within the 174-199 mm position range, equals 6.8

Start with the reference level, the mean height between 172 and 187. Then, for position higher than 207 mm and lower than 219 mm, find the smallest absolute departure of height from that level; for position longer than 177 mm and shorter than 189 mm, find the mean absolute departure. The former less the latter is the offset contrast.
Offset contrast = 102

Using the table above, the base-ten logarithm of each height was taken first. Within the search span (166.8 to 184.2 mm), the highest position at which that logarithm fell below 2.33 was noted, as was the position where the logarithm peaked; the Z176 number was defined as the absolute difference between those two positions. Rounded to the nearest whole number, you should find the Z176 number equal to 10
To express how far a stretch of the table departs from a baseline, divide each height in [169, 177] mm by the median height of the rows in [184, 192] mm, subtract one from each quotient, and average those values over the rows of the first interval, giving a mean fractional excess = 0.05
